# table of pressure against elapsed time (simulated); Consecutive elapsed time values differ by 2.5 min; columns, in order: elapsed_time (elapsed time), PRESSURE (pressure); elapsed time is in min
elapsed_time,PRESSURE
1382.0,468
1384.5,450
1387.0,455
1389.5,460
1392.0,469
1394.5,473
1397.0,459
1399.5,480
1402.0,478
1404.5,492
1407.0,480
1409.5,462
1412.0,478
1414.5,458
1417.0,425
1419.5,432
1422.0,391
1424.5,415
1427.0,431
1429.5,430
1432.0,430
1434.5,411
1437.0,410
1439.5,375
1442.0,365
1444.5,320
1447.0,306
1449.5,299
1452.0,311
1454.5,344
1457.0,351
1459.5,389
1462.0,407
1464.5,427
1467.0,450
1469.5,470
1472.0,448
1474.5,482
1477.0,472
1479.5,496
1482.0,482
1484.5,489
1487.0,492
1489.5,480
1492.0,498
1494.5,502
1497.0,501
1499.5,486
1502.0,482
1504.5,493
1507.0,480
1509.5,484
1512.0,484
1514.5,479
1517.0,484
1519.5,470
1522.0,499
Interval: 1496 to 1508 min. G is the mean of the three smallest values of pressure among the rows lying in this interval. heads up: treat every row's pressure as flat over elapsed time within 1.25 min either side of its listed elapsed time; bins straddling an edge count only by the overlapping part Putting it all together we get 483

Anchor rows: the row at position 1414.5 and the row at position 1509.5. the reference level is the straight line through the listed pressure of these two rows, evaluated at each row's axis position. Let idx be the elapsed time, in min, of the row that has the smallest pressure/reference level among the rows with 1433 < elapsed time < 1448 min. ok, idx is 1447.0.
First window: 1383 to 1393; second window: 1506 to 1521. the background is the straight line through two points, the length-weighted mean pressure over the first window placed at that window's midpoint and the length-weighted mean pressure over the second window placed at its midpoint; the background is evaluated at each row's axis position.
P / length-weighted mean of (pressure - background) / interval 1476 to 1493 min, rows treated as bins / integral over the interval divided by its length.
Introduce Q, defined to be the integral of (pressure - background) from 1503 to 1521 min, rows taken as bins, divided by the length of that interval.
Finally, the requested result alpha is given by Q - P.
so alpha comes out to -10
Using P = 12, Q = 2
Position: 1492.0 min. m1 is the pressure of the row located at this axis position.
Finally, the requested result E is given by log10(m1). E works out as 2.70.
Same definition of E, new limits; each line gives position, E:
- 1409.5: 2.66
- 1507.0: 2.68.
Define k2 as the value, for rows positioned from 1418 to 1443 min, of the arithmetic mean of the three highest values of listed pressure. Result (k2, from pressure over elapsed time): 431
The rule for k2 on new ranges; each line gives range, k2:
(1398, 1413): 484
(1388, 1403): 477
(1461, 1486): 489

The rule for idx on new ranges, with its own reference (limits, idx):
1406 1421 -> 1417.0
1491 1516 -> 1514.5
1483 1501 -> 1489.5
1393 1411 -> 1409.5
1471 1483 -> 1472.0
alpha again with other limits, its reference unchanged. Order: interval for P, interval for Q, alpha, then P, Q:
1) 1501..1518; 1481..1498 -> 12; 4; 16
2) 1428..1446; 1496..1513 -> 84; -76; 8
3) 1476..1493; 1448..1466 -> -121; 12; -109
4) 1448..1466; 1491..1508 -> 123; -109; 14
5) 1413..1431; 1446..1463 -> -89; -38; -127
